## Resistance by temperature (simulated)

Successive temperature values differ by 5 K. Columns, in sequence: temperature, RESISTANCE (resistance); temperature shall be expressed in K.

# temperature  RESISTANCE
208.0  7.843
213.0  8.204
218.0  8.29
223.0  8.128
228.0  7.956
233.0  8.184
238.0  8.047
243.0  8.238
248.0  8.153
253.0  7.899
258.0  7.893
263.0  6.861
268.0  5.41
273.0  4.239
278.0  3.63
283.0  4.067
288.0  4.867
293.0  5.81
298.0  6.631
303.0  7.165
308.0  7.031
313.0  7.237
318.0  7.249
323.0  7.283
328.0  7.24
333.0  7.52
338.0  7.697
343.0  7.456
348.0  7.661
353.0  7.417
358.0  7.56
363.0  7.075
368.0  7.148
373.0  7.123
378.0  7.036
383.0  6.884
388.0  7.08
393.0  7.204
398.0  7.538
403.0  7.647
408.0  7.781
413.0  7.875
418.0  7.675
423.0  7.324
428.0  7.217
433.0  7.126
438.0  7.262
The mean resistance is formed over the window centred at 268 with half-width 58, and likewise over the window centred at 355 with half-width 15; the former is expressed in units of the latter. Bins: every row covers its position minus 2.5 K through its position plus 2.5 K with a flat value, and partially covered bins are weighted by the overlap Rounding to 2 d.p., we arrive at 0.93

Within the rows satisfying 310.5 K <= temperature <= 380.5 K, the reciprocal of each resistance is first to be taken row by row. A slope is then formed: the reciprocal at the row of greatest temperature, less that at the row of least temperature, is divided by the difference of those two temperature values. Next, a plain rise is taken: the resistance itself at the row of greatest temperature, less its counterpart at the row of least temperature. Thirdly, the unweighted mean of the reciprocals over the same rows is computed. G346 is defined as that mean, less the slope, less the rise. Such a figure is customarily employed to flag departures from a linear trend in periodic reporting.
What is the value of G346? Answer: 0.34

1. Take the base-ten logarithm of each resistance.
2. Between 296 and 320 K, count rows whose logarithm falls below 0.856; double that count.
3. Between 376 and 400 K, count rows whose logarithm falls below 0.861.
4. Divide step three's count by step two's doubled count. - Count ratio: 0.67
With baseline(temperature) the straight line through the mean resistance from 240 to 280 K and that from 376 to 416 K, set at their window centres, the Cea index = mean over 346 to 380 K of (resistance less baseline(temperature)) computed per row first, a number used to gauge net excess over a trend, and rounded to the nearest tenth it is 0.1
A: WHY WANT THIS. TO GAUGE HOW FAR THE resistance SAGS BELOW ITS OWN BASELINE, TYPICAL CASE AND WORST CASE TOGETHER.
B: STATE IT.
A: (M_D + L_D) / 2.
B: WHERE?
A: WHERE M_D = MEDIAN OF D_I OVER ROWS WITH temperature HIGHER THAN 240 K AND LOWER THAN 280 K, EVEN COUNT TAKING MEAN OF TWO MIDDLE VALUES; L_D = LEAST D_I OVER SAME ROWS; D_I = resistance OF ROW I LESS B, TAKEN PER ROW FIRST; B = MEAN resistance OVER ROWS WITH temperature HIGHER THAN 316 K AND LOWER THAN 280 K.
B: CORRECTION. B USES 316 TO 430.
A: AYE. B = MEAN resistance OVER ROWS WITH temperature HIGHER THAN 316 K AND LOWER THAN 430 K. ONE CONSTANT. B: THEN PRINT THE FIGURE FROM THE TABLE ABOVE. -1.9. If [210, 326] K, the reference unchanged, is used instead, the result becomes -1.9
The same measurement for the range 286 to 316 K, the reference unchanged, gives -1.5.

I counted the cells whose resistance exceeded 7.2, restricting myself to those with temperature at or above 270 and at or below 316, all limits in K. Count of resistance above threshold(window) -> 1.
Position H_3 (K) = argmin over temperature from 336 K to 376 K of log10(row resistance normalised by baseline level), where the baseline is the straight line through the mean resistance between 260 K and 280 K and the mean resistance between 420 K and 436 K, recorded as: 373.0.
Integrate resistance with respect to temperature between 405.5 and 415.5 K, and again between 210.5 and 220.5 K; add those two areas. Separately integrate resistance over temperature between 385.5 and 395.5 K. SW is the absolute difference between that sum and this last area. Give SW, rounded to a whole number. 89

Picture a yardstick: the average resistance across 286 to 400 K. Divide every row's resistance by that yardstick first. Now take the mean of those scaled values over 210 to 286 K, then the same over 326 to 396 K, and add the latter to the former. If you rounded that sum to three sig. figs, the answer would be 2.02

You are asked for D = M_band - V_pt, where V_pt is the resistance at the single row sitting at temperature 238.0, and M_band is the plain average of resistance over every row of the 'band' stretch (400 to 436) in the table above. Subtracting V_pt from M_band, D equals -0.53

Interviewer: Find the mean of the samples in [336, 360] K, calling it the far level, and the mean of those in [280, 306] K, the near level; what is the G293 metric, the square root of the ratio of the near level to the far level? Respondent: 0.87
